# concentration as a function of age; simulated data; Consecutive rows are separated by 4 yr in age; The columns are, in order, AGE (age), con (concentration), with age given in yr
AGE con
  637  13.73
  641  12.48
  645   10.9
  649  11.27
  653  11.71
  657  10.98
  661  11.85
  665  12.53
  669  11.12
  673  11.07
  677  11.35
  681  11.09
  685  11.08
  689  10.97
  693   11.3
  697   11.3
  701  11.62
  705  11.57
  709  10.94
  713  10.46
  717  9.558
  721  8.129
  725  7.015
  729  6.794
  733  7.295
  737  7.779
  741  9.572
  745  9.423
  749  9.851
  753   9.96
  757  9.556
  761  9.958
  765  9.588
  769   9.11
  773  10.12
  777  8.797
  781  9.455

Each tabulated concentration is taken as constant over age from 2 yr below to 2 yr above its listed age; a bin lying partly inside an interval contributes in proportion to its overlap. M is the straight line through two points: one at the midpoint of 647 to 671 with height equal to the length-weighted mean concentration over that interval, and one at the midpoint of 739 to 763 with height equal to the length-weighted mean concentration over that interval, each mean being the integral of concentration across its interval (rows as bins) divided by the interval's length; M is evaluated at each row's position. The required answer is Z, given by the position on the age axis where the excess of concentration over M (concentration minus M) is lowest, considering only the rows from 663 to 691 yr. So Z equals 669 yr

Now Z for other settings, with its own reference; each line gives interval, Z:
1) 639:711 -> 645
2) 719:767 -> 729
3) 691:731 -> 729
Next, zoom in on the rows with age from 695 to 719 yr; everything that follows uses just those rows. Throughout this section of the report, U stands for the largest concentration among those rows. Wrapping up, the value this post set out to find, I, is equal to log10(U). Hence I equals 1.07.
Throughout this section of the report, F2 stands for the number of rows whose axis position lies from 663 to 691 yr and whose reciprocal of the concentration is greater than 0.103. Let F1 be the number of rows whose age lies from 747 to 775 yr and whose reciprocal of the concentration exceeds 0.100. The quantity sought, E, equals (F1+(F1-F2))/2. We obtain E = 6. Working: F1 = 6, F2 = 0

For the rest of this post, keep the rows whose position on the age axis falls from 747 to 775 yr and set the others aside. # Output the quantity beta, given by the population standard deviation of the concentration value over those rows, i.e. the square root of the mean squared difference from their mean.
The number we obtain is 0.32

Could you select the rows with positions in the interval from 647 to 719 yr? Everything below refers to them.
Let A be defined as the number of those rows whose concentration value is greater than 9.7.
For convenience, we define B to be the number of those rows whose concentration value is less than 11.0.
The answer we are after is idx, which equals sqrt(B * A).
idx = 9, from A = 17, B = 5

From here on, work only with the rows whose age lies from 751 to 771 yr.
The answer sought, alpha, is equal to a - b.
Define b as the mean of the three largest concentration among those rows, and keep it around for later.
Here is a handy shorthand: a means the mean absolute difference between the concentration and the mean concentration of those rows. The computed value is -9.6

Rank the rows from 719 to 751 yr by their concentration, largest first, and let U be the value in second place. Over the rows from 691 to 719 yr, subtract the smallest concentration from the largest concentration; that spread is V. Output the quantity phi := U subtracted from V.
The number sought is -7.5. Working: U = 9.572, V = 2.1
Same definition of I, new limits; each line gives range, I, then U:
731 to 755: 1.00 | 9.96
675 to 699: 1.05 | 11.35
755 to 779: 1.01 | 10.12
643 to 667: 1.10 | 12.53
